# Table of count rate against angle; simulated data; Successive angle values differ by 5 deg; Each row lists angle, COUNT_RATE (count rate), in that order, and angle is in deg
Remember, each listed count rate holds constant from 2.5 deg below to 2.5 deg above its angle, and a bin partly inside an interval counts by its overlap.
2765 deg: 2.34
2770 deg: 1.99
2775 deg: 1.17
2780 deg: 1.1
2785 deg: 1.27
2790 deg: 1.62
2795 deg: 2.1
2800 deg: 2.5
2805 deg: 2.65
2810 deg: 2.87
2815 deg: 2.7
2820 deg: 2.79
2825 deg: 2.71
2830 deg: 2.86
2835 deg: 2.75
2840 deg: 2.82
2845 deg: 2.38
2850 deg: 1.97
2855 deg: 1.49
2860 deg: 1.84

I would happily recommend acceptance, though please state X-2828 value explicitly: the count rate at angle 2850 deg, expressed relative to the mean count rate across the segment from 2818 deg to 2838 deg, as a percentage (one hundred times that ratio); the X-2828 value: 71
